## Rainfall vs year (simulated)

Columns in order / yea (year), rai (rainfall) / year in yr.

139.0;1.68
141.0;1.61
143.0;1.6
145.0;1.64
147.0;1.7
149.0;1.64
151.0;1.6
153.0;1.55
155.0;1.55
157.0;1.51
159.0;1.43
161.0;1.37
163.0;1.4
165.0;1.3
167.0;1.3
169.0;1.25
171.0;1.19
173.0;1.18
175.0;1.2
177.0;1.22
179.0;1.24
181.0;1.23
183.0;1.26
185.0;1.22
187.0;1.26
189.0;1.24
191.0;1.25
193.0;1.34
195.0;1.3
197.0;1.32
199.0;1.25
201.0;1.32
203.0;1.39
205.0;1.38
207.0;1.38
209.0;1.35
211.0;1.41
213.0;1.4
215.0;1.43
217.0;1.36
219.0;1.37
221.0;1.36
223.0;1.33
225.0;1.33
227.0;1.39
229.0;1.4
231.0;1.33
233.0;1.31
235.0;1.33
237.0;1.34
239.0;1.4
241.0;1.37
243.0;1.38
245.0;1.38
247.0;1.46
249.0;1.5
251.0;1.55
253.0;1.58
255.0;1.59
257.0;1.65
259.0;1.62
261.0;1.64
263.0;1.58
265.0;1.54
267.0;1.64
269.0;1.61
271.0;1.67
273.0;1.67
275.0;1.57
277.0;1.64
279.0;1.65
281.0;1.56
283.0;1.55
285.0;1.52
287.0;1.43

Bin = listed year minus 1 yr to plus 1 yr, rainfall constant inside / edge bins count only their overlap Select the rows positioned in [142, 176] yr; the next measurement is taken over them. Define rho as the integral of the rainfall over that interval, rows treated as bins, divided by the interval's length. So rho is 1.44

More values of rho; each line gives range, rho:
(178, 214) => 1.31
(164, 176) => 1.24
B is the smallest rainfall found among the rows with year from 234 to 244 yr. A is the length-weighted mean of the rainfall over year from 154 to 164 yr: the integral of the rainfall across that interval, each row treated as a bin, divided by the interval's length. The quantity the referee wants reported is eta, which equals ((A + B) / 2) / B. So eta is 1.05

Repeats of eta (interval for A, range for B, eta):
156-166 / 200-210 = 1.03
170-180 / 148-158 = 0.90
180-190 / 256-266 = 0.90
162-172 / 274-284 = 0.92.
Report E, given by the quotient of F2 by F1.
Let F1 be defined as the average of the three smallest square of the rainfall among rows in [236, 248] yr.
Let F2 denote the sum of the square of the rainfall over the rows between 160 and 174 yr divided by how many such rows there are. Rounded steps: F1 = 1.86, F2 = 1.66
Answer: 0.89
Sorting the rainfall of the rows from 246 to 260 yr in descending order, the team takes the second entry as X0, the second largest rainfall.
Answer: 1.62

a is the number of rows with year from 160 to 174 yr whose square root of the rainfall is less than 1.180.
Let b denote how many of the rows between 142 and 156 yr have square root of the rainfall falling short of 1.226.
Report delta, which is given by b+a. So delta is 6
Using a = 6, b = 0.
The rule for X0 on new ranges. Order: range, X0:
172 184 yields 1.24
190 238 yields 1.41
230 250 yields 1.46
